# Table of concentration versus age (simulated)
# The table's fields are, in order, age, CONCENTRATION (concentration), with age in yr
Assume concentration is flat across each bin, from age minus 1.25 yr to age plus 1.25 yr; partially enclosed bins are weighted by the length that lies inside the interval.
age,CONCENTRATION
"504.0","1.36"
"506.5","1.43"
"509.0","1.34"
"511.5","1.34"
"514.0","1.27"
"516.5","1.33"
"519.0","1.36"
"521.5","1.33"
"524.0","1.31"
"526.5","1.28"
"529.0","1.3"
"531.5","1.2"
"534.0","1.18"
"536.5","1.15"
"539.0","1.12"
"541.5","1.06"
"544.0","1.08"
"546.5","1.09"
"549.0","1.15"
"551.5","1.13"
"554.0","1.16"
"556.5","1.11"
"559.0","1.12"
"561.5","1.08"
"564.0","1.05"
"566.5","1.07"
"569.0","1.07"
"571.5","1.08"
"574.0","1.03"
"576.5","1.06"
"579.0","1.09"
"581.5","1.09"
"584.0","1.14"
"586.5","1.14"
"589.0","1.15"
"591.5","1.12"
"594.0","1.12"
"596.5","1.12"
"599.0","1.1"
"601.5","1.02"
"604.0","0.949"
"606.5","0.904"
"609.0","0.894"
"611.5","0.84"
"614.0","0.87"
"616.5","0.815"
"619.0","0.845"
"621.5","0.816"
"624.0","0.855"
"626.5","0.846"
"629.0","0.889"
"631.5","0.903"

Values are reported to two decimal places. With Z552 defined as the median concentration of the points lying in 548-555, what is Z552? 1.15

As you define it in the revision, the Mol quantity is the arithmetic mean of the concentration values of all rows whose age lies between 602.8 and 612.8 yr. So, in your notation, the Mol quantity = 0.90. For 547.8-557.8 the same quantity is 1.14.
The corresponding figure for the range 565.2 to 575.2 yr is 1.06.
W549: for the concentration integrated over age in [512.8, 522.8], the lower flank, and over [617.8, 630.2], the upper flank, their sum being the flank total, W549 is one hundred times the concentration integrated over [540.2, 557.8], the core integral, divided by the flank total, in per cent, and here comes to 82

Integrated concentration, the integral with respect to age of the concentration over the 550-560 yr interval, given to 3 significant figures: 11.3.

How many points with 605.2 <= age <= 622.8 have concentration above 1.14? 0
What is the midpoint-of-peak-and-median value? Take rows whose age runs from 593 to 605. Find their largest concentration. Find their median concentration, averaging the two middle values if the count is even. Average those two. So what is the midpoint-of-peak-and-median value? 1.110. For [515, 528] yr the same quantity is 1.345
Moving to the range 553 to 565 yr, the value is 1.135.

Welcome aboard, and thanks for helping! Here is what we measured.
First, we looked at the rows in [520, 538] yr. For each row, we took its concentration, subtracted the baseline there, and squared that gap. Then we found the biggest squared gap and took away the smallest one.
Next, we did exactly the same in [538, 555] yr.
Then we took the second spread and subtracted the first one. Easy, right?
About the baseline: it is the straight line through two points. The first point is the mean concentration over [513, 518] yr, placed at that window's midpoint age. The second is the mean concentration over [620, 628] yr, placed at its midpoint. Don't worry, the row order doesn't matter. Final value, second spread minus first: 0.014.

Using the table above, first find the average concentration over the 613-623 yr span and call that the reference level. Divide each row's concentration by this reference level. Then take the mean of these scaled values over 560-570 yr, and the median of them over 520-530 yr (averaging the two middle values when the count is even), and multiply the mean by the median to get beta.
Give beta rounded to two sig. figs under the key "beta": 2.0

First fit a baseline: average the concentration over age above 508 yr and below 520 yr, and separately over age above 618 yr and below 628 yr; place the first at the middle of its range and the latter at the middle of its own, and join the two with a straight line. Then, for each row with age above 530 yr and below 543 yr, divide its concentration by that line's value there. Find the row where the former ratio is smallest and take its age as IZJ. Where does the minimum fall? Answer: 541.5 yr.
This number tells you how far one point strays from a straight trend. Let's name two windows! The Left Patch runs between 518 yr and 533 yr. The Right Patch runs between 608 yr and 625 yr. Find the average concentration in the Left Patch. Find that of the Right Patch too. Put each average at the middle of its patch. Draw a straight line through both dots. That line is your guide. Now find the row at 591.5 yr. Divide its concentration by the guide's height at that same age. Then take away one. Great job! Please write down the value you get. 0.15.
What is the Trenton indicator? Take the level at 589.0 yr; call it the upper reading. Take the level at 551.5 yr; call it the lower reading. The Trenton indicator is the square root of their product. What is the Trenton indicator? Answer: 1.14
